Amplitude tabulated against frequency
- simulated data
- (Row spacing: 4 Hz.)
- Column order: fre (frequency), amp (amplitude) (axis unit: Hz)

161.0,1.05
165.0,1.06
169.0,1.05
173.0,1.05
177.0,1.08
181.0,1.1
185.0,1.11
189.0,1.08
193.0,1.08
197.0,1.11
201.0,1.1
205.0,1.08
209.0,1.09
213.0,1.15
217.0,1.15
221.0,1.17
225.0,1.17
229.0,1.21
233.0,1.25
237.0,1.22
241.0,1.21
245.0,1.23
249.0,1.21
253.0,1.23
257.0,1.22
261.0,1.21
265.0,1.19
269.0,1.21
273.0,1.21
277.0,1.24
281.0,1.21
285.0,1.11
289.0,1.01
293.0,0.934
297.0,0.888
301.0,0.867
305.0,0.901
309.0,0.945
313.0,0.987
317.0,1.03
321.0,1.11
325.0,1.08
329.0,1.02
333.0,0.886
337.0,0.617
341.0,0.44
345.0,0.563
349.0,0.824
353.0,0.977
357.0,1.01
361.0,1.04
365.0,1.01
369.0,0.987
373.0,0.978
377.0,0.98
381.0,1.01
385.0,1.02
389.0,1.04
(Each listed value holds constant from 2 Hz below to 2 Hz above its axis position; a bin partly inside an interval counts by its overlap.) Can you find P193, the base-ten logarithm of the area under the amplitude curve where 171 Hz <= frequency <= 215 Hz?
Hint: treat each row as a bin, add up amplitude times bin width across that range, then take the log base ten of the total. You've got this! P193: 1.68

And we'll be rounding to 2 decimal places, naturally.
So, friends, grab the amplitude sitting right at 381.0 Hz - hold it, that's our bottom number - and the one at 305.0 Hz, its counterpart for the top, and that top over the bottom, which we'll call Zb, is 0.89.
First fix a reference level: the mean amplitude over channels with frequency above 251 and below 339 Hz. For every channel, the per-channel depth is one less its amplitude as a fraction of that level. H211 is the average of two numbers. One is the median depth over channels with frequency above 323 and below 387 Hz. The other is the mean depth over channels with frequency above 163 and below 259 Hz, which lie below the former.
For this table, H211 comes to -0.01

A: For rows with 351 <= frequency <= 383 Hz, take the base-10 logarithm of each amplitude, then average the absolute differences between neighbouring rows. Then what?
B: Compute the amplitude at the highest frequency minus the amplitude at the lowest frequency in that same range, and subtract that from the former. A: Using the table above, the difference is -0.023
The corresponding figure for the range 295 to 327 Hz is -0.173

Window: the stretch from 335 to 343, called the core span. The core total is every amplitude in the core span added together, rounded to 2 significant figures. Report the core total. 1.1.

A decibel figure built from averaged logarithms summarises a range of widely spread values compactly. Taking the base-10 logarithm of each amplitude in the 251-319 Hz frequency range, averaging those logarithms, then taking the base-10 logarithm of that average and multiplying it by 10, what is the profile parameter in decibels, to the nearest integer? -15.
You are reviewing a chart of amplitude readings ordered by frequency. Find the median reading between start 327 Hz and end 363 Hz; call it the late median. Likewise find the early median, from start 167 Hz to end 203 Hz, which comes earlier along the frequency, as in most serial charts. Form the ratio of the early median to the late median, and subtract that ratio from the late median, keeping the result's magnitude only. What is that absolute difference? 0.33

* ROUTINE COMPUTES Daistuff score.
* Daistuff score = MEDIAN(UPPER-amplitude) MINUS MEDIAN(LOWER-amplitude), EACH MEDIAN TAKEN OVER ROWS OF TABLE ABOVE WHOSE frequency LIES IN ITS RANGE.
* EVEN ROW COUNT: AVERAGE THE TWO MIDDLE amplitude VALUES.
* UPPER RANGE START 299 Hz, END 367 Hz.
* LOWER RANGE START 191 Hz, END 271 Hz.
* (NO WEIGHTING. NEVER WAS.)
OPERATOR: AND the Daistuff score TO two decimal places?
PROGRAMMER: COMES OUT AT -0.22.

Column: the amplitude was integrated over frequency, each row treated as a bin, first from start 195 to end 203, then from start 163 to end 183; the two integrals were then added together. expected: 30.2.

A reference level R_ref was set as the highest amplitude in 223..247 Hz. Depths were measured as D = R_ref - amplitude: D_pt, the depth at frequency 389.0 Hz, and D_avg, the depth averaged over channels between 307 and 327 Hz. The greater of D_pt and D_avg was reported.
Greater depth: 0.22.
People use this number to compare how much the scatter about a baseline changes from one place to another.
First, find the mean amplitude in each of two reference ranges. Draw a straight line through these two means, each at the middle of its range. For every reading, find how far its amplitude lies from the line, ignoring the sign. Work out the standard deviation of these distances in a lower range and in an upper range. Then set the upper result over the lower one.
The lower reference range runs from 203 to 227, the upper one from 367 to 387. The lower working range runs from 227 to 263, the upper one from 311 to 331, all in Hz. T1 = 2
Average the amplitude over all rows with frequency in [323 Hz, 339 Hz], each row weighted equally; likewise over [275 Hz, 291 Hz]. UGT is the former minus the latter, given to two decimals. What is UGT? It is -0.24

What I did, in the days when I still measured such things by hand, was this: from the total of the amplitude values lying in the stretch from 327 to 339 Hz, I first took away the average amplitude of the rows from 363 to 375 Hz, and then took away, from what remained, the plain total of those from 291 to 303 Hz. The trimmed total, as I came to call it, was -1.2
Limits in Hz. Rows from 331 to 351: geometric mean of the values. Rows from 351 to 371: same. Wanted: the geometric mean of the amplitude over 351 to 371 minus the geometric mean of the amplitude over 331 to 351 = 0.4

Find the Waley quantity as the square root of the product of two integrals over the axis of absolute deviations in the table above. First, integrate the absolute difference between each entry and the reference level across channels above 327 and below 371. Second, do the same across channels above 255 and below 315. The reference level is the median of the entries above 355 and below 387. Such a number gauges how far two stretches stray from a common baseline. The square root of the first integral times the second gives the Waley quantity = 8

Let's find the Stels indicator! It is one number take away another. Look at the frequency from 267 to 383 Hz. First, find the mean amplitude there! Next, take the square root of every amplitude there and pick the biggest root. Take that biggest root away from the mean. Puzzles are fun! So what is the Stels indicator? -0.15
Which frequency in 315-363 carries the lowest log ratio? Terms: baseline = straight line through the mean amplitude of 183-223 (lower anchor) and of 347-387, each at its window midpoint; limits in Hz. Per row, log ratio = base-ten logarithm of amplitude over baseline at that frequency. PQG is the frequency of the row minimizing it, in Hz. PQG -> 341.0 Hz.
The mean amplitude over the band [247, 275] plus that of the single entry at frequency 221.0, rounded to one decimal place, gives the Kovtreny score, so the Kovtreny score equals 2.4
